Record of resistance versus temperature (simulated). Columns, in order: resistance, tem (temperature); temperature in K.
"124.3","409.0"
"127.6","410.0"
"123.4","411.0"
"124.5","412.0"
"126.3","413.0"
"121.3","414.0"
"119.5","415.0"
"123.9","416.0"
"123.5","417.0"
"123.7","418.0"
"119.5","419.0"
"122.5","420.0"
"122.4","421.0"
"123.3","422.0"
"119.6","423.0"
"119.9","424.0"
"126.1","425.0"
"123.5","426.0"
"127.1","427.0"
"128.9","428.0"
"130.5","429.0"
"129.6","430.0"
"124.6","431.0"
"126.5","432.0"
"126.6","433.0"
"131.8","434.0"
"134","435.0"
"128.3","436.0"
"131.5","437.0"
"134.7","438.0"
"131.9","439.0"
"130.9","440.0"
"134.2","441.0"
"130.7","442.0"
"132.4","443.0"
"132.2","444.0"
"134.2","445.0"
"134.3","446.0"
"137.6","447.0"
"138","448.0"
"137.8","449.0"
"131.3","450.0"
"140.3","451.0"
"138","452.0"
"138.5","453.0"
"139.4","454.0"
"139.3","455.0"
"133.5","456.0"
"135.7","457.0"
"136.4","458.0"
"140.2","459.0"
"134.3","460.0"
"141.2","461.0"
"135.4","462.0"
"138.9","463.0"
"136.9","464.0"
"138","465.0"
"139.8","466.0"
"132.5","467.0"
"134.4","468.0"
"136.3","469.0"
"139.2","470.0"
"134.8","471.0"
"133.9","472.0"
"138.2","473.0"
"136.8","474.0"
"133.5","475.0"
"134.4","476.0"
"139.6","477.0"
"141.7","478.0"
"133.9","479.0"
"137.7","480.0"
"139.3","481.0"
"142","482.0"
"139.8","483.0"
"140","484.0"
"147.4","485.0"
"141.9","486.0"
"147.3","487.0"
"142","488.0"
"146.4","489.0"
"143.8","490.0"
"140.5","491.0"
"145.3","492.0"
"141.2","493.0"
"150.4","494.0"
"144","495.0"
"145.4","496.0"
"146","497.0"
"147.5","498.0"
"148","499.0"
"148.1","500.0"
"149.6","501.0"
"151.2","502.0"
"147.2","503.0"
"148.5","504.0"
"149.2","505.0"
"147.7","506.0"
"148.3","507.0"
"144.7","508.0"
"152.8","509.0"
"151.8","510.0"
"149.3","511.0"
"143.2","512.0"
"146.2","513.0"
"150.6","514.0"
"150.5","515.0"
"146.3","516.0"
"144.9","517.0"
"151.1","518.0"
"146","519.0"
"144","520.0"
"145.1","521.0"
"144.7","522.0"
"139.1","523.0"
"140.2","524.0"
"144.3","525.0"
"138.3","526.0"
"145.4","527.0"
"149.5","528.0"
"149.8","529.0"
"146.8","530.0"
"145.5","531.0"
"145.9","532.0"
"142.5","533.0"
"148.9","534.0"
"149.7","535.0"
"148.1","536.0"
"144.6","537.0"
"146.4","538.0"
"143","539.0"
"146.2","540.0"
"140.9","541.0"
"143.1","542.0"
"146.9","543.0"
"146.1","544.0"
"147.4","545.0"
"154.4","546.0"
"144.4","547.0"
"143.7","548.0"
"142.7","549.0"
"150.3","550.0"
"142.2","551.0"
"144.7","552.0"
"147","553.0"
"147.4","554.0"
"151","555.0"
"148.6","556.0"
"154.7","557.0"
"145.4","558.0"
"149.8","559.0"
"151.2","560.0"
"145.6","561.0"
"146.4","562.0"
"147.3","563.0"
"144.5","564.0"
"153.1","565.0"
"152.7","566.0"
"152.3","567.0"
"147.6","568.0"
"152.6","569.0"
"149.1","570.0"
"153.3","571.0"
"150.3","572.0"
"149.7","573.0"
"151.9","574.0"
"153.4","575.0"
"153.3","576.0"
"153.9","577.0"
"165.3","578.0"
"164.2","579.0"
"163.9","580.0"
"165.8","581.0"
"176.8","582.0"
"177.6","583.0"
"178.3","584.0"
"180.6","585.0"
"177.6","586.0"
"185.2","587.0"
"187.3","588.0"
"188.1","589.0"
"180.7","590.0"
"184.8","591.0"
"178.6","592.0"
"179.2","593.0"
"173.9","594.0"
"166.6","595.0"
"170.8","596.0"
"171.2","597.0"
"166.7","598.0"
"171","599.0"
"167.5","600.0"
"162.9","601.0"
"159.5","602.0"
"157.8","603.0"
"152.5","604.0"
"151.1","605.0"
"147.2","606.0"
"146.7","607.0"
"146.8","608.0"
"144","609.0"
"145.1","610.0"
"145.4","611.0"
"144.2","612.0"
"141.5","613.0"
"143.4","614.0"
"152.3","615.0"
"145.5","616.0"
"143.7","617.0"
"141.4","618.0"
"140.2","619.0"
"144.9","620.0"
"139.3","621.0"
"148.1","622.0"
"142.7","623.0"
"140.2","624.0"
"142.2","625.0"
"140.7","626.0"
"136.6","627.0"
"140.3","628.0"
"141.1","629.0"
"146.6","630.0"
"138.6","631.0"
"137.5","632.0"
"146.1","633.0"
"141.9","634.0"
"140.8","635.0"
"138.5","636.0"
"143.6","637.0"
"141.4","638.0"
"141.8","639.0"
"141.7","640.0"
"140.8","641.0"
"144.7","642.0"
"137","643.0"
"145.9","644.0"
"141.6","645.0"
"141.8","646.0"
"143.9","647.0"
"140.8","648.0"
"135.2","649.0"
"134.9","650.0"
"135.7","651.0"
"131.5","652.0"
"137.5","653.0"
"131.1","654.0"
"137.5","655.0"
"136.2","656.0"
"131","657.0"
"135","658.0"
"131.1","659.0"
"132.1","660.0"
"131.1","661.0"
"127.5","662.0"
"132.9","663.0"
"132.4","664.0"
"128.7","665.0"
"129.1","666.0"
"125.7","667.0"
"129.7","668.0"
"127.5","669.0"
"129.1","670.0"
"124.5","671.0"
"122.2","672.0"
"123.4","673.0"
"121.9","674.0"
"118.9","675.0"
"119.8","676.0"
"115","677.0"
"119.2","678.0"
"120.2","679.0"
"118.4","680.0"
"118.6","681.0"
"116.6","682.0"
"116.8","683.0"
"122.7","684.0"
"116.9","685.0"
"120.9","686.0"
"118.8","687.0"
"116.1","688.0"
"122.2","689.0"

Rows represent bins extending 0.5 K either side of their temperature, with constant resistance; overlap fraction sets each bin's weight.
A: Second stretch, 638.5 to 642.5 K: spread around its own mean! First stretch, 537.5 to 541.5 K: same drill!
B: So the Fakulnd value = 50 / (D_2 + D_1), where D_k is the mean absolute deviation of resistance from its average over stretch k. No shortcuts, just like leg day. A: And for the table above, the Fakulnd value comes 14.7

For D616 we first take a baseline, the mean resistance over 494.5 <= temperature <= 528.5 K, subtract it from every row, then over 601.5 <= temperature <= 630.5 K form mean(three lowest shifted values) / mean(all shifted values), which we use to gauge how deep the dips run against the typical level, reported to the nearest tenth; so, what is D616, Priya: 5.3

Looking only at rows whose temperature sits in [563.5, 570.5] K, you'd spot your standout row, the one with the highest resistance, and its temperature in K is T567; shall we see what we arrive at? 565.0 K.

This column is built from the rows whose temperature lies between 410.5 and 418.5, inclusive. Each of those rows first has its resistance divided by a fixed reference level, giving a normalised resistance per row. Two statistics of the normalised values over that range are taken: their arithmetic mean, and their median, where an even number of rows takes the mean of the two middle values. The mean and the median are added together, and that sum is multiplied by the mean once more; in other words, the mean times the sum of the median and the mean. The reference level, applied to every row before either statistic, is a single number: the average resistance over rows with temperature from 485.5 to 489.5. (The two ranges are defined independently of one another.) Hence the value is 1.46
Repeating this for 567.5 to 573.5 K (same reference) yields 2.17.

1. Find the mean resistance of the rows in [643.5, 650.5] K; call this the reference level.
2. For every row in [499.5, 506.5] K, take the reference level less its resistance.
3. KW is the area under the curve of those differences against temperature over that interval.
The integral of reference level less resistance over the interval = -57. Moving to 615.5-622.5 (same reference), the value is -19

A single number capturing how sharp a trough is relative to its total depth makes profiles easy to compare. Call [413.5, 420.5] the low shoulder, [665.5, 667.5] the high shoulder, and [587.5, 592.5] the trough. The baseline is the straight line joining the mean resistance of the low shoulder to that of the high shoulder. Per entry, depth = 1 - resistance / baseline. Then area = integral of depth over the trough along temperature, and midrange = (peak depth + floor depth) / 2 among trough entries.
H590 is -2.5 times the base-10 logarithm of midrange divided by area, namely 1.76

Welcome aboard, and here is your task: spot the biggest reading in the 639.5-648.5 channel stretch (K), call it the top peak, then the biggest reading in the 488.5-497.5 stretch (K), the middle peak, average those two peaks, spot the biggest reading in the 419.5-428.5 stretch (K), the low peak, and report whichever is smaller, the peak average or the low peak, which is 129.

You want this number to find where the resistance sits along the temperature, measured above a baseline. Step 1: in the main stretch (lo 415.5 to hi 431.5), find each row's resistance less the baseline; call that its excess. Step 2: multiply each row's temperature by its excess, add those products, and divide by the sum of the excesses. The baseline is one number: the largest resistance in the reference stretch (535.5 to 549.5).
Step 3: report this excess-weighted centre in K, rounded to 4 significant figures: 423.2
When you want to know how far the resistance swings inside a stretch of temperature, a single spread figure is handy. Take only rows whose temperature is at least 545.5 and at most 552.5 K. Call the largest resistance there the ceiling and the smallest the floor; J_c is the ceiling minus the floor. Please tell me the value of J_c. 12.2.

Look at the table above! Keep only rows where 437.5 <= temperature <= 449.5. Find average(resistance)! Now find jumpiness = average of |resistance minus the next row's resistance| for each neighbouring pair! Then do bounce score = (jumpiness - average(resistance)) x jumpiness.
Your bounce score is -223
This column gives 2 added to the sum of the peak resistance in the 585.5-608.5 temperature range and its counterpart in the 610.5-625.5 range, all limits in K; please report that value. 342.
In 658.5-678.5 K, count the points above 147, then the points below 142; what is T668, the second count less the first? 20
